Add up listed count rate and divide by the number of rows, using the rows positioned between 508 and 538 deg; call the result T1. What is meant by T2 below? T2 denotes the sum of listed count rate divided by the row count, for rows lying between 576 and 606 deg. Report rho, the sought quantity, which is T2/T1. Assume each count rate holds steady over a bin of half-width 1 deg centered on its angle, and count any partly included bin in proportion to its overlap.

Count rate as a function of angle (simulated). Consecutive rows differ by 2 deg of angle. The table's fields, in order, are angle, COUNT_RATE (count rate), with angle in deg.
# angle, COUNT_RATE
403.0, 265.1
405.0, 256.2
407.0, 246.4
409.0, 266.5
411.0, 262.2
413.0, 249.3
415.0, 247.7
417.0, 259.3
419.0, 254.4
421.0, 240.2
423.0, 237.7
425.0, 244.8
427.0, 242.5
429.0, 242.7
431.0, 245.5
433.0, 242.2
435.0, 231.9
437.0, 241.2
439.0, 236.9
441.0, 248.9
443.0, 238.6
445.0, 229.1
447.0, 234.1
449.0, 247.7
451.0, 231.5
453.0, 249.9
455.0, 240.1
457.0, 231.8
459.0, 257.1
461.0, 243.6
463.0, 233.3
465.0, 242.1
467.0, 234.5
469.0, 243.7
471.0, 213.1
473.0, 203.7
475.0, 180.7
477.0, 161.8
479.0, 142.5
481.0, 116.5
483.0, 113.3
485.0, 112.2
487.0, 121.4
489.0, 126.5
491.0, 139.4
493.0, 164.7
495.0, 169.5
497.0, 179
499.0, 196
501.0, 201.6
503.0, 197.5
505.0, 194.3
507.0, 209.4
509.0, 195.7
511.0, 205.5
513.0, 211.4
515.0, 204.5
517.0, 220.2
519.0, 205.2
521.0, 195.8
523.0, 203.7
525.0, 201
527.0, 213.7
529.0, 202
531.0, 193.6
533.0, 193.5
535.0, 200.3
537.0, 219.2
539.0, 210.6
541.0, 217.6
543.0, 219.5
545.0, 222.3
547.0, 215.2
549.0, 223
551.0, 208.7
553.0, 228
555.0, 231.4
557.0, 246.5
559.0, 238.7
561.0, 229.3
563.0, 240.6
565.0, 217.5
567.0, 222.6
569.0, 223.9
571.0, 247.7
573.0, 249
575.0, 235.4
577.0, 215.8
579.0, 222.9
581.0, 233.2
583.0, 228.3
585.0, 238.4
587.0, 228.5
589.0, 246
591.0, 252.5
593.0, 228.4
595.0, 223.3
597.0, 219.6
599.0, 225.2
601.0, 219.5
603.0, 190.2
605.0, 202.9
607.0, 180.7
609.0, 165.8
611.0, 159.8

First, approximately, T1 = 204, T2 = 225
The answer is 1.10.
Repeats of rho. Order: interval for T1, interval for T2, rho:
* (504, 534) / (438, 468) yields 1.18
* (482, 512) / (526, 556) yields 1.27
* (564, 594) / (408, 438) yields 1.06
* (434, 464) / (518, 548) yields 0.87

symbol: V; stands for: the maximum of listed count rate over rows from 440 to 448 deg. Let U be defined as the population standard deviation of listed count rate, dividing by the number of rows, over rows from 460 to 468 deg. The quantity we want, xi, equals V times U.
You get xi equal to 1127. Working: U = 4.5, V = 248.9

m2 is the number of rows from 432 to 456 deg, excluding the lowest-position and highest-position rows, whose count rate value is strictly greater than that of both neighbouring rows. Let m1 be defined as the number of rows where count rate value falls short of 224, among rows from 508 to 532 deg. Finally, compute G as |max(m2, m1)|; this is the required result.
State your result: 12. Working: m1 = 12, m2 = 4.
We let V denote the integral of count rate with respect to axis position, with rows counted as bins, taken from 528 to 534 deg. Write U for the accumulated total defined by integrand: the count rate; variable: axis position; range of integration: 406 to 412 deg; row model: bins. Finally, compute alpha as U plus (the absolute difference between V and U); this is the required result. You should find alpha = 1922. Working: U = 1550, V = 1178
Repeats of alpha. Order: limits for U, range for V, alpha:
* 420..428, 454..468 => 3365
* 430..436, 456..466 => 2416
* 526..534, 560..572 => 2763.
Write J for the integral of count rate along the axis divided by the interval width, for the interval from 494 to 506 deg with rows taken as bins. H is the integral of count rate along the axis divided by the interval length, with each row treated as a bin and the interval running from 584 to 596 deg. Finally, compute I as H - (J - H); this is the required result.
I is 283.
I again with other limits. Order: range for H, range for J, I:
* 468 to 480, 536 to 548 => 164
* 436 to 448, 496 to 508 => 280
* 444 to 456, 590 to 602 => 249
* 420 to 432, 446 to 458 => 245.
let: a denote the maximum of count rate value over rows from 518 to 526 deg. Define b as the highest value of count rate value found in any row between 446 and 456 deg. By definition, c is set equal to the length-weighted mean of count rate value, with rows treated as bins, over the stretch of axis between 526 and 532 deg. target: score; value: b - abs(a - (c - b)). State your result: -2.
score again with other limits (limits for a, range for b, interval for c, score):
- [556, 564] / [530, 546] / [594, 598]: -25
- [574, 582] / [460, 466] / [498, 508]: -36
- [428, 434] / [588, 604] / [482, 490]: -127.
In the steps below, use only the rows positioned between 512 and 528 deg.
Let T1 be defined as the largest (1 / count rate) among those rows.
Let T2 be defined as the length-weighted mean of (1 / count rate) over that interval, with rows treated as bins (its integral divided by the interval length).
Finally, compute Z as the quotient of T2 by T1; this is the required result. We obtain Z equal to 0.95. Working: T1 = 0.0051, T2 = 0.0048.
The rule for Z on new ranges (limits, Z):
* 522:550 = 0.93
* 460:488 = 0.67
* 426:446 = 0.96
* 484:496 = 0.83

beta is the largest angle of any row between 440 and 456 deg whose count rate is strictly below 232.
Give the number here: 451.0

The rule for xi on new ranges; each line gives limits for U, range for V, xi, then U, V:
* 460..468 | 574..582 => 1065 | 4.5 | 235.4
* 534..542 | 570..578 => 1855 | 7.5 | 249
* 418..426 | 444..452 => 1579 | 6.4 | 247.7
